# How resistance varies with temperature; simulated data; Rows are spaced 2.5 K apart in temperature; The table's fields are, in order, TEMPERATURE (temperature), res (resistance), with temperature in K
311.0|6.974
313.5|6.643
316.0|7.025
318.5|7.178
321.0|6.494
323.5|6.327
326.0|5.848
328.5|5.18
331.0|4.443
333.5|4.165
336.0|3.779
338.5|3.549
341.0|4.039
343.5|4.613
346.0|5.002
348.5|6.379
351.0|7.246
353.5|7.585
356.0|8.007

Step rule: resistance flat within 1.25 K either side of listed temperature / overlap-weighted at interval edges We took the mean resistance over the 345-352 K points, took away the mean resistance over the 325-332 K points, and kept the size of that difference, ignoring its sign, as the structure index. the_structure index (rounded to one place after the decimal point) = 1.1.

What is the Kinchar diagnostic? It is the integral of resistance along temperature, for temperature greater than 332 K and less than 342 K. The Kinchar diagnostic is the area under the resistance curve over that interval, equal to 39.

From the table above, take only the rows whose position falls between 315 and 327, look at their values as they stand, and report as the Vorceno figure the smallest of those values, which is 5.848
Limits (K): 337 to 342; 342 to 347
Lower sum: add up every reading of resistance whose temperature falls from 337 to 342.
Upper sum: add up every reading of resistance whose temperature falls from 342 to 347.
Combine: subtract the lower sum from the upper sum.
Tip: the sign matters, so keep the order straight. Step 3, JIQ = 2.0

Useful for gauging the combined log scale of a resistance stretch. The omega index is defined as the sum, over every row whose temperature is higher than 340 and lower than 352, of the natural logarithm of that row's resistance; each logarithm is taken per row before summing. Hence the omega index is 8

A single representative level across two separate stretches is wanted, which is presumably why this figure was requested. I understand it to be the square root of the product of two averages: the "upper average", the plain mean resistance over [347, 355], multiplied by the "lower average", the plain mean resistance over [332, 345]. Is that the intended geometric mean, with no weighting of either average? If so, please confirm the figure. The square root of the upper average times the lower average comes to 5.34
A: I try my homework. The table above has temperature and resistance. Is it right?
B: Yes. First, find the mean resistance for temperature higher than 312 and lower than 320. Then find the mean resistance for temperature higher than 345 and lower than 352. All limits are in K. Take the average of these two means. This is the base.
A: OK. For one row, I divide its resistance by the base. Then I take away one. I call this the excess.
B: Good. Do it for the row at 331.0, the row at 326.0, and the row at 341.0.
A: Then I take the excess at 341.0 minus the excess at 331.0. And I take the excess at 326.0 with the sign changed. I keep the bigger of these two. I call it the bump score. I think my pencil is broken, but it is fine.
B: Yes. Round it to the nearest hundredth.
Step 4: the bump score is 0.11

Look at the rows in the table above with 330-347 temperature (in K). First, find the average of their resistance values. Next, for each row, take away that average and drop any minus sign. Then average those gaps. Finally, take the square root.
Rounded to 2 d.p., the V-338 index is 0.63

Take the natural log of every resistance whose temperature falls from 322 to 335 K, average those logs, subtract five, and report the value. -3.37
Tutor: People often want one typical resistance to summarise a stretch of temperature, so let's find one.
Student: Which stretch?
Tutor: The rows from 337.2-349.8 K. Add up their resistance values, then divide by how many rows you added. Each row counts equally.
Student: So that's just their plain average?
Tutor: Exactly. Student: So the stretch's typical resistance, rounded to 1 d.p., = 4.7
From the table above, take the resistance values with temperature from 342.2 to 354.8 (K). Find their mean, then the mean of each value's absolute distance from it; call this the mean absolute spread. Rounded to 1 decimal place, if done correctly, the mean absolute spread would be 1.1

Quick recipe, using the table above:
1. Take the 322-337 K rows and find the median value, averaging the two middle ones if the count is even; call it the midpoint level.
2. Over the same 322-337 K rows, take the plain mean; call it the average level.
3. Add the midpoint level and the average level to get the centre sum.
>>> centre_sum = 9.8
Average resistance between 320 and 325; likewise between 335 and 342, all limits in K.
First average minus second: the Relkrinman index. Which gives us 2.6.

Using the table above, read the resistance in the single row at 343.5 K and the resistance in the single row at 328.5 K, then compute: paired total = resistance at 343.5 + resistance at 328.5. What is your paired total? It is 9.8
